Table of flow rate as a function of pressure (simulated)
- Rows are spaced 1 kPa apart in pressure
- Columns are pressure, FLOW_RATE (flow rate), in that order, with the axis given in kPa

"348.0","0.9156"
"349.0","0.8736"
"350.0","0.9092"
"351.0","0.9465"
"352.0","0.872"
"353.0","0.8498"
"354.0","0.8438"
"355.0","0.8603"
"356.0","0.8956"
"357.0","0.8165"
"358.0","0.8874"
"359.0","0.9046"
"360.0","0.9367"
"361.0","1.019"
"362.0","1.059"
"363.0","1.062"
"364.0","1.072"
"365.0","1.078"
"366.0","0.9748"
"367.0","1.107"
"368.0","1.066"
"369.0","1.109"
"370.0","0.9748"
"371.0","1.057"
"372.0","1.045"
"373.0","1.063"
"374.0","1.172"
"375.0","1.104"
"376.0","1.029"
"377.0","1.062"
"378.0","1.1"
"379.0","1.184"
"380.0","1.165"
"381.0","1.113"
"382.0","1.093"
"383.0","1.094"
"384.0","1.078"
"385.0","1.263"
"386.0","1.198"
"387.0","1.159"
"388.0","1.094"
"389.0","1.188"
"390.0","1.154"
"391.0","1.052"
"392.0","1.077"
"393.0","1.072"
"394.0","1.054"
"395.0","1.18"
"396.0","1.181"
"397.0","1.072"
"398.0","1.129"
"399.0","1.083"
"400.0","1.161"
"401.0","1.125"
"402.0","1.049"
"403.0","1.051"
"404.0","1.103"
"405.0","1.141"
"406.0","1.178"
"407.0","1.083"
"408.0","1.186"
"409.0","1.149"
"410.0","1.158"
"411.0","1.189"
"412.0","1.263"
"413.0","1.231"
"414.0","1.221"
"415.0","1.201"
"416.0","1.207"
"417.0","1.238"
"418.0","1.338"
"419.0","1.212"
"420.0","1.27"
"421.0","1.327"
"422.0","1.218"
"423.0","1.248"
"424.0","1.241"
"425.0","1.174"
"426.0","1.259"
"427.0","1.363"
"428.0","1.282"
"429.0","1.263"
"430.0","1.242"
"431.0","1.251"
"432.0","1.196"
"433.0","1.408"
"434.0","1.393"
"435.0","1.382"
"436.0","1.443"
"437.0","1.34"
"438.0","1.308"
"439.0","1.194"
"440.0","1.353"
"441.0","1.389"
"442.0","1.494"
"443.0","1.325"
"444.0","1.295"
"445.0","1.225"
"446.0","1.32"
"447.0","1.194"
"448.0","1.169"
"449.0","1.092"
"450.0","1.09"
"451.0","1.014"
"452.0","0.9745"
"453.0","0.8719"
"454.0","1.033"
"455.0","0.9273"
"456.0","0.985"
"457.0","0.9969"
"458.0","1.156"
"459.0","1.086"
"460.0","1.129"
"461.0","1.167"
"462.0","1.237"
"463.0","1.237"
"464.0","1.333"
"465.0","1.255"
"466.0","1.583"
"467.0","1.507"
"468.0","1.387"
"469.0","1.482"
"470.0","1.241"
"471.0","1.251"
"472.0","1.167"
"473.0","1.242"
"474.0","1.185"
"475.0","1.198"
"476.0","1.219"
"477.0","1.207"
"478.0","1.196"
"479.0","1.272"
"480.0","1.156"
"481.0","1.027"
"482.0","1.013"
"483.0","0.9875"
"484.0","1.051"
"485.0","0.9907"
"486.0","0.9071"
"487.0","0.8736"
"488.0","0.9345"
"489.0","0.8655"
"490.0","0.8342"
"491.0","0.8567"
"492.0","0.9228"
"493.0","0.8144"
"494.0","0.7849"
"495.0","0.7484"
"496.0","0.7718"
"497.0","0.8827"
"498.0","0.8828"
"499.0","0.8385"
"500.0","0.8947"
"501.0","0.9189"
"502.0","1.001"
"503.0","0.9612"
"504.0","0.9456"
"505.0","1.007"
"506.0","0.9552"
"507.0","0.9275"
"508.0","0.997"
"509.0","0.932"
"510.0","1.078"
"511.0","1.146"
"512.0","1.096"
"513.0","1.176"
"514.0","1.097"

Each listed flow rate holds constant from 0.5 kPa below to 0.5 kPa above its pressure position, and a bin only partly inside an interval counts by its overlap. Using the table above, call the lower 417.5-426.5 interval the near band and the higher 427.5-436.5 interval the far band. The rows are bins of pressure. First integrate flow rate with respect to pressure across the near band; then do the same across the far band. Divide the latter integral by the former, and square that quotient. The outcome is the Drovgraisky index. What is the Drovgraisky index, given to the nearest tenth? 1.1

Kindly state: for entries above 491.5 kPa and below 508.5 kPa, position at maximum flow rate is 505.0 kPa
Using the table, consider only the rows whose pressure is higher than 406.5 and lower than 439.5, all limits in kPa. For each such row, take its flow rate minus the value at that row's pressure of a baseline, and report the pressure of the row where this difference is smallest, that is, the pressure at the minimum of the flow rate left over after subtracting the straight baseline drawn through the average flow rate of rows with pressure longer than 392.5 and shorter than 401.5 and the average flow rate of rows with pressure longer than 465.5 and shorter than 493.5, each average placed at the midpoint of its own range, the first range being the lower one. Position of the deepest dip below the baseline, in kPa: 407.0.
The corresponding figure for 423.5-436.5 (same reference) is 425.0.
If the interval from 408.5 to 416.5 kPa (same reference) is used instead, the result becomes 409.0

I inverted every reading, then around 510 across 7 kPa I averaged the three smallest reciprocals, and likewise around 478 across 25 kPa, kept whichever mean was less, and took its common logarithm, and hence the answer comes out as -0.183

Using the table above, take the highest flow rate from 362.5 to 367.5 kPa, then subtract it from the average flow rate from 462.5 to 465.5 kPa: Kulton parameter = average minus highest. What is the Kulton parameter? 0.17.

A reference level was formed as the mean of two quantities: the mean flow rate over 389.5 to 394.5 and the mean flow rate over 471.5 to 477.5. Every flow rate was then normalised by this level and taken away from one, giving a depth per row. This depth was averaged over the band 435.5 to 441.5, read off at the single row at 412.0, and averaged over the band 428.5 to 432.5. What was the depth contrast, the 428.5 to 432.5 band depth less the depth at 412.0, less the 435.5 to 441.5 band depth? 0.19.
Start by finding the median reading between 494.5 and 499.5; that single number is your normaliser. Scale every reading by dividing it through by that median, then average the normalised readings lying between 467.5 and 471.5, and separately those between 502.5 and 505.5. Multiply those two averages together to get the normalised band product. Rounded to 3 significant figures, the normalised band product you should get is 1.85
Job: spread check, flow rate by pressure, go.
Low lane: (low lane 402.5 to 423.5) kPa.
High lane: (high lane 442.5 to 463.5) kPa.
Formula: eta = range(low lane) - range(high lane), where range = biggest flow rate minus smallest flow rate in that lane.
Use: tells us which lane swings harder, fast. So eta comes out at -0.17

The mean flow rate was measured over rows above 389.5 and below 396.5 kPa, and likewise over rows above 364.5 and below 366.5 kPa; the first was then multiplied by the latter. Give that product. 1.1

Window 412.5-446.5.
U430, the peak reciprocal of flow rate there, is 0.85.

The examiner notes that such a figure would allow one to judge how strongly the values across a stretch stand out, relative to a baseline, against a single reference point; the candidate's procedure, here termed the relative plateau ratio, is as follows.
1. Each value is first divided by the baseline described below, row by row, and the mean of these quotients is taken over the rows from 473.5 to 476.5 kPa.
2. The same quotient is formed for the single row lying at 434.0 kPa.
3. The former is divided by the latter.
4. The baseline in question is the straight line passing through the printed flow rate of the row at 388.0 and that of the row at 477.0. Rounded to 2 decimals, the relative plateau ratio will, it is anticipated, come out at 0.82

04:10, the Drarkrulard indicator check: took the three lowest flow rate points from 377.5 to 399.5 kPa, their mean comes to 1.06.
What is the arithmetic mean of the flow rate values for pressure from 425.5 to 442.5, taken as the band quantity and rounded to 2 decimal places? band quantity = 1.33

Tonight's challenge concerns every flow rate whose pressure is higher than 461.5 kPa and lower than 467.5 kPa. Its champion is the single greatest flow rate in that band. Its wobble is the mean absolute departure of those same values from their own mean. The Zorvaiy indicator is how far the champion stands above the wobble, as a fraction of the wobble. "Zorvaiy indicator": 12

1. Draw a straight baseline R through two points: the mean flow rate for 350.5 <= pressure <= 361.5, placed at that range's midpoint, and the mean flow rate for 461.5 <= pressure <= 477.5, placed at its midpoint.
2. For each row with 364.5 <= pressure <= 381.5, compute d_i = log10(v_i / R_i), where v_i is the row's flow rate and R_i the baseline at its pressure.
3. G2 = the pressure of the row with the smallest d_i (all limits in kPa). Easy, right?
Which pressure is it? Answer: 370.0 kPa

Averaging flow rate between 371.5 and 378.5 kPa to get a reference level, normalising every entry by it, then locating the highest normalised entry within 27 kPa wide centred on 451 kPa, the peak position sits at 442.0 kPa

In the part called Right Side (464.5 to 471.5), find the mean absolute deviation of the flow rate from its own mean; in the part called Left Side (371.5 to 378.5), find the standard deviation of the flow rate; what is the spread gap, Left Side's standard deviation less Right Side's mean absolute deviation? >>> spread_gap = -0.07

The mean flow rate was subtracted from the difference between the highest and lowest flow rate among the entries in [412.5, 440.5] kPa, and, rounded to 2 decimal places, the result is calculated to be -1.01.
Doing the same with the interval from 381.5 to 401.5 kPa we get -0.91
